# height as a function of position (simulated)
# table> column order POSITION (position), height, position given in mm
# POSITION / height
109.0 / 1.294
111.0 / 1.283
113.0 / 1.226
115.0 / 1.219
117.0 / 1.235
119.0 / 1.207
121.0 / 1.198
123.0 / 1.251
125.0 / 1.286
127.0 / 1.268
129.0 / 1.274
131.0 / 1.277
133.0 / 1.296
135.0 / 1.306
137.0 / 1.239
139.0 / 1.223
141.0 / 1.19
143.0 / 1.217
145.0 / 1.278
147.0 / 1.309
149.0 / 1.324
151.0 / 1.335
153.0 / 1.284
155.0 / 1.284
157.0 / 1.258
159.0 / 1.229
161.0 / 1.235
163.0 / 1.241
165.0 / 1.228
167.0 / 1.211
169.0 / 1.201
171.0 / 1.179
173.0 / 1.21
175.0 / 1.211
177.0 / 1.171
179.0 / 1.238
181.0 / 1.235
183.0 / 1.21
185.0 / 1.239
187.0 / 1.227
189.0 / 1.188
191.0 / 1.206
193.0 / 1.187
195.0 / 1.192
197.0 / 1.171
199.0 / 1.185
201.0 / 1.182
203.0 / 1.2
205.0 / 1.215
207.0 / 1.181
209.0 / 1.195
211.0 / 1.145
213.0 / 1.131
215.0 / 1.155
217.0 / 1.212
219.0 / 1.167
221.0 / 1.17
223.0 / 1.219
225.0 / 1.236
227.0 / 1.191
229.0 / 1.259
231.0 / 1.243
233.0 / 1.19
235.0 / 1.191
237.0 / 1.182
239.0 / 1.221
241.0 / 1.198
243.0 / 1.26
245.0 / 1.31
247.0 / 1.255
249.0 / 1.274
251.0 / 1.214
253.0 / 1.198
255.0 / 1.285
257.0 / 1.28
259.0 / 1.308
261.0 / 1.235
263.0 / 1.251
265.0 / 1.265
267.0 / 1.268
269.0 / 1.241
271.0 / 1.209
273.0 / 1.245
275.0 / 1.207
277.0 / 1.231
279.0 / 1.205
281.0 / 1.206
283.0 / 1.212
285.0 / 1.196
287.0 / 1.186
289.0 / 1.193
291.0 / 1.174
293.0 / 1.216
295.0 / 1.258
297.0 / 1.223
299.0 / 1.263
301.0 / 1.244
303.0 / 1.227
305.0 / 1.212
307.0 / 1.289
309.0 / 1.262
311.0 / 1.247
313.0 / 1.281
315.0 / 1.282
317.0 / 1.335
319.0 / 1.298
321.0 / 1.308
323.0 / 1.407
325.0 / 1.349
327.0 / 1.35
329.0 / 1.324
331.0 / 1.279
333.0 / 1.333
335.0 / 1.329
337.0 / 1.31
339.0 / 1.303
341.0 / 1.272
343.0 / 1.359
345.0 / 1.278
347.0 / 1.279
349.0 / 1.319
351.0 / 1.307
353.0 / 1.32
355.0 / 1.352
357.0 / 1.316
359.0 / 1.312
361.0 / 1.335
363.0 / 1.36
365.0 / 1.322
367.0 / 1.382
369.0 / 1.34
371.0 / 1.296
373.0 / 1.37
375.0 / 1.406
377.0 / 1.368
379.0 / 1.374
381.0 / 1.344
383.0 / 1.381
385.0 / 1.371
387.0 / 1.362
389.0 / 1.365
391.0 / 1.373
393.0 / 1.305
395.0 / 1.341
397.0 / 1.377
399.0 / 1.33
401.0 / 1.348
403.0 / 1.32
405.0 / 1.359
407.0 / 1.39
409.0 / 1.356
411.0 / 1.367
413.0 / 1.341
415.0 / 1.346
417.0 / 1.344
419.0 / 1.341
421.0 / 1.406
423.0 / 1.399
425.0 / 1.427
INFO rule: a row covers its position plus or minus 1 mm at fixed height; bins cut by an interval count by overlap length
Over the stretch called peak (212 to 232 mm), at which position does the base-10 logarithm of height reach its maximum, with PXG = 229.0 mm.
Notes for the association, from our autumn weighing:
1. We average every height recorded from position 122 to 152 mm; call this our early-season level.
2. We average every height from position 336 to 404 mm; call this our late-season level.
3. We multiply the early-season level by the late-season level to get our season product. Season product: 1.70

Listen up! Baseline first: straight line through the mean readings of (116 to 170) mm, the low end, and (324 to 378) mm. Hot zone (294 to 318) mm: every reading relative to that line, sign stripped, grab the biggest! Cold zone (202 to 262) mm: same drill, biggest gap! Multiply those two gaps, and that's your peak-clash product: 0.0149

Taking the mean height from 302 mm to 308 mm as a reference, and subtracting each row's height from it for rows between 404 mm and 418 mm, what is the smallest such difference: -0.147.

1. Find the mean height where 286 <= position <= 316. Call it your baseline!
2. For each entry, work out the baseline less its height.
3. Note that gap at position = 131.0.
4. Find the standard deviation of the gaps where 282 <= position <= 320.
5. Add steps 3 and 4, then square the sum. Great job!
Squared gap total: 0.0000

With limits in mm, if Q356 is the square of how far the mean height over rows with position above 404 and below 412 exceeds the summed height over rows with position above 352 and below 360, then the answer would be 15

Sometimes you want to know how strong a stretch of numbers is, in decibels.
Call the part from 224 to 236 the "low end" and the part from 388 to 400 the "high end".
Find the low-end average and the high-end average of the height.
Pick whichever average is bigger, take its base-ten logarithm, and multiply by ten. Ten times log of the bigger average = 1.30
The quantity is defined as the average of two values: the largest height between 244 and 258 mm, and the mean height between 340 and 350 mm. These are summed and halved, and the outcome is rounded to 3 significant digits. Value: 1.31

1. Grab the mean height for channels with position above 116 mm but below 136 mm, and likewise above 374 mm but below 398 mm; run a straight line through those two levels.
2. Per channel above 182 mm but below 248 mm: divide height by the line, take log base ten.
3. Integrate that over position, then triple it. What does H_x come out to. -6.4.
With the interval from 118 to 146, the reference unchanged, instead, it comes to -0.3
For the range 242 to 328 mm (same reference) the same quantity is -6.0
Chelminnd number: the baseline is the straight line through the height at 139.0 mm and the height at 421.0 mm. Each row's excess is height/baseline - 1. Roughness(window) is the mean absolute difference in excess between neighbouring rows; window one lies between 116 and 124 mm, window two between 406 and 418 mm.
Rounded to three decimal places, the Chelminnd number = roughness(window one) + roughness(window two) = 0.036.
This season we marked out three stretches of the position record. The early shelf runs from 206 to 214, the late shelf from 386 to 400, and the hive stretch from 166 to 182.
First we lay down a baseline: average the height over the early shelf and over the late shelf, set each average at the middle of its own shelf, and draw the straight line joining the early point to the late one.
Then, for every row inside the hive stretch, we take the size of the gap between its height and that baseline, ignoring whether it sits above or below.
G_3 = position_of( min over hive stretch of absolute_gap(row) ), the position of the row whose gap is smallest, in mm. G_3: 177.0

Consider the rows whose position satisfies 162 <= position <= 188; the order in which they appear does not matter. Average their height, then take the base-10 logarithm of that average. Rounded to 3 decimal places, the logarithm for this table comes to 0.085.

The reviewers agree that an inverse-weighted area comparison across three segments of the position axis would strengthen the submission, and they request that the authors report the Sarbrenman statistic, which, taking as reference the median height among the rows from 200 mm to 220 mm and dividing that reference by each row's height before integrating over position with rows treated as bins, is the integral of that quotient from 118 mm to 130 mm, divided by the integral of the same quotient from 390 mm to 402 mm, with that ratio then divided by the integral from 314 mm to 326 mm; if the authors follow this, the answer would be 0.101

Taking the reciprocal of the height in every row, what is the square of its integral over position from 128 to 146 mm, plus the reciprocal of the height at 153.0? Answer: 207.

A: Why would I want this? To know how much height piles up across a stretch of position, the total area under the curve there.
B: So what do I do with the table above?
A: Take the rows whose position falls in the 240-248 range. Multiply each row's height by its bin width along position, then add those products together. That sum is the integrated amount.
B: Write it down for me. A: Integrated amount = 10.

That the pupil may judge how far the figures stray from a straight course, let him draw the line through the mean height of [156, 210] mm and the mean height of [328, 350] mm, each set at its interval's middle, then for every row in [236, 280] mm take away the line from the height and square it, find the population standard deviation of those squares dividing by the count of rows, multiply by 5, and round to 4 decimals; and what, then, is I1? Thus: 0.0071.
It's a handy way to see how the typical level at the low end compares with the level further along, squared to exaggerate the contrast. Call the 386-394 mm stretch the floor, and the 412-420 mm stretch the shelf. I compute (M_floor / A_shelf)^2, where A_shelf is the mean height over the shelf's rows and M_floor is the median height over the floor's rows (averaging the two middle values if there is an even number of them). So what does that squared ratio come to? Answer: 1.03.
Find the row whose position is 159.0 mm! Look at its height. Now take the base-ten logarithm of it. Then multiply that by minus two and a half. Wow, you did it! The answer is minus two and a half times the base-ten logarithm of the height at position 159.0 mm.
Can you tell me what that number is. -0.22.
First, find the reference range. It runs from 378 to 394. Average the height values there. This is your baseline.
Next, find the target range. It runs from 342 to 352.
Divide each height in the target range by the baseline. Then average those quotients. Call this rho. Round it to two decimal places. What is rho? 0.96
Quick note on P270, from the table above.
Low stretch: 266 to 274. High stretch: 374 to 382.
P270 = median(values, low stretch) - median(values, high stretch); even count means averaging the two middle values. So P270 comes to -0.13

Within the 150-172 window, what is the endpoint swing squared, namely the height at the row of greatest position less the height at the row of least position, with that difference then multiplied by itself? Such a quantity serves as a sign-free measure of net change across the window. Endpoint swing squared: 0.0243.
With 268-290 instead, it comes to 0.0023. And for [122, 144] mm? 0.0012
